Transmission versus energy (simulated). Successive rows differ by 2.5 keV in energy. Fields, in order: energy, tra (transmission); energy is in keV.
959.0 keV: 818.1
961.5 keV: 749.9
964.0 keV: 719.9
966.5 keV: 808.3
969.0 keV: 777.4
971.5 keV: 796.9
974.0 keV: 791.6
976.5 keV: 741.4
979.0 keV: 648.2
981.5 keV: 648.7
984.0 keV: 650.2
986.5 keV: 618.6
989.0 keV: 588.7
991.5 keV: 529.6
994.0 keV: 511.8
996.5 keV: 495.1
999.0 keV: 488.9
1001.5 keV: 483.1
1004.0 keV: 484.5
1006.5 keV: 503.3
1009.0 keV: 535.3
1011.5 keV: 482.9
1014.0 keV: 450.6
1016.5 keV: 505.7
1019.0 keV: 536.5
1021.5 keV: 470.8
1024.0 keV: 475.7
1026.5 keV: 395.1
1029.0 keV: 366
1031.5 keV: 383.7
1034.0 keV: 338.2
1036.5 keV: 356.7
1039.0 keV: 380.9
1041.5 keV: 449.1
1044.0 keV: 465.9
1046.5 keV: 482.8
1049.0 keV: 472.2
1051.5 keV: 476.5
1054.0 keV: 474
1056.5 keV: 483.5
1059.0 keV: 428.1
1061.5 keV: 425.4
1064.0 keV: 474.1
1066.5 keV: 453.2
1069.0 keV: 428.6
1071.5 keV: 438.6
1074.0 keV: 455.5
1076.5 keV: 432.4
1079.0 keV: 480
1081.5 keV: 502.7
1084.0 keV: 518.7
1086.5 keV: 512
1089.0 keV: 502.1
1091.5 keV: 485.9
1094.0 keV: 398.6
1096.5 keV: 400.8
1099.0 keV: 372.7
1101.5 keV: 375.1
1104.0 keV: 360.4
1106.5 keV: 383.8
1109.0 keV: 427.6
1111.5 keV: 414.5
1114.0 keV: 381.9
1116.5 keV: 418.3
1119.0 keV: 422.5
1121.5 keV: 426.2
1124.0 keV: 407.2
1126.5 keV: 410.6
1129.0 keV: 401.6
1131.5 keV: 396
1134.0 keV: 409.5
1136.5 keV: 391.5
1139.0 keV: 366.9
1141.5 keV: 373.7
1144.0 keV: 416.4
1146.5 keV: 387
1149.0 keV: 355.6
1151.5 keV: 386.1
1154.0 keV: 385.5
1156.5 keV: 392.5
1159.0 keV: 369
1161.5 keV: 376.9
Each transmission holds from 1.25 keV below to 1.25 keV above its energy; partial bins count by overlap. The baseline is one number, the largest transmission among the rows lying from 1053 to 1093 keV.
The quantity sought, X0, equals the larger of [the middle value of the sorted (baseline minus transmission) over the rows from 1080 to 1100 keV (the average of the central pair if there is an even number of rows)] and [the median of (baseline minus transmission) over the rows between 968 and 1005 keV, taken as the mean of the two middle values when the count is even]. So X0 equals 25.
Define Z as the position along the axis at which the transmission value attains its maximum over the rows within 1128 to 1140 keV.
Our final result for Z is 1134.0 keV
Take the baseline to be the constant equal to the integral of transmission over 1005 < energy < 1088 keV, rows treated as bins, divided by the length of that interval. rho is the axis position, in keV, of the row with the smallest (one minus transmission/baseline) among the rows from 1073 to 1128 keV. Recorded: 1084.0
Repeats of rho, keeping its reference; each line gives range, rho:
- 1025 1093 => 1084.0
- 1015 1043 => 1019.0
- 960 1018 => 966.5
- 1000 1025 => 1019.0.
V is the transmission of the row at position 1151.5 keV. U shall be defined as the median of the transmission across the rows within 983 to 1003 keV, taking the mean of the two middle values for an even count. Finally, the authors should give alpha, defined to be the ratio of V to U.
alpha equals 0.74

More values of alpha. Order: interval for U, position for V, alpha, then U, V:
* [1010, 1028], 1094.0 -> 0.84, 476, 398.6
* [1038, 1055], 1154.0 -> 0.82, 472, 385.5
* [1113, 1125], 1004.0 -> 1.16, 418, 484.5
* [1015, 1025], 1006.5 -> 1.03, 491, 503.3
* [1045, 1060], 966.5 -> 1.70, 475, 808.3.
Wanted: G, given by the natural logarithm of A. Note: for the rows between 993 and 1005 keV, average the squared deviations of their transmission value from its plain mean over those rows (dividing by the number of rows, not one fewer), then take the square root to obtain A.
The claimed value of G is 2.3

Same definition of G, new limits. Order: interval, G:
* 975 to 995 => 4.2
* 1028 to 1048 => 3.9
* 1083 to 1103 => 4.1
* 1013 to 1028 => 3.8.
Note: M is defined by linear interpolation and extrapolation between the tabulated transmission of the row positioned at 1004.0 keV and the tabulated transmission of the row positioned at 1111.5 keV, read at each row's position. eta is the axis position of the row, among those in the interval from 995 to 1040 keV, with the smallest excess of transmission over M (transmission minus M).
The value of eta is 1034.0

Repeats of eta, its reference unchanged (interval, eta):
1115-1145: 1139.0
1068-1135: 1104.0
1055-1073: 1061.5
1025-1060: 1034.0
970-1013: 1001.5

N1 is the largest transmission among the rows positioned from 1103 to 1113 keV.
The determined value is 427.6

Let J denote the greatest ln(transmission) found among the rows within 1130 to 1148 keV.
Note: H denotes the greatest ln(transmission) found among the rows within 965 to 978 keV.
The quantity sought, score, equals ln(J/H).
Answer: -0.10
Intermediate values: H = 6.69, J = 6.03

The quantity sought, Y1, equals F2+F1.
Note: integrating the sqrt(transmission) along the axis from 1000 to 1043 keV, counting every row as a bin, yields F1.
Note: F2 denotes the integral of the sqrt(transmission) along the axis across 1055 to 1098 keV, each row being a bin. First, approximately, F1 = 907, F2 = 921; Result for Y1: 1828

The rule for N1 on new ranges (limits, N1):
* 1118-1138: 426.2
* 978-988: 650.2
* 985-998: 618.6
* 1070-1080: 480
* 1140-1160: 416.4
